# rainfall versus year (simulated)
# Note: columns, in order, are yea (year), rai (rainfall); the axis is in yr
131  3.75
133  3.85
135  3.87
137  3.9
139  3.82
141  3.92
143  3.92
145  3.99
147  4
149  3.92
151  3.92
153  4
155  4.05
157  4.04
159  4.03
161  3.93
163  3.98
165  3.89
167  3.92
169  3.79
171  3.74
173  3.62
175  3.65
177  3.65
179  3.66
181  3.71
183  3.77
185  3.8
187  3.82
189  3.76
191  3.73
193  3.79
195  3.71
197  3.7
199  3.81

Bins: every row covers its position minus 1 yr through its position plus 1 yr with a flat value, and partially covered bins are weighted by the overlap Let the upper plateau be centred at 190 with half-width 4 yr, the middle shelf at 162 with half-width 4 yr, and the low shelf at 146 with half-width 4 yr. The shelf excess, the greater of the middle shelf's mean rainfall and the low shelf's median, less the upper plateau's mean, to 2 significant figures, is 0.18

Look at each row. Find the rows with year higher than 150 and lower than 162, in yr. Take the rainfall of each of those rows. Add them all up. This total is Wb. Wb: 24.0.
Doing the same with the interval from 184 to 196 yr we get 22.6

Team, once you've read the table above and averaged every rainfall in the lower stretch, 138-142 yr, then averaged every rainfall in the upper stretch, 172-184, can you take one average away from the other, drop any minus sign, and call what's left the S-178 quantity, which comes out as 0.19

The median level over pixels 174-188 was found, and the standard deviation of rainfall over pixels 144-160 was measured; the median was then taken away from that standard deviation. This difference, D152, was -3.66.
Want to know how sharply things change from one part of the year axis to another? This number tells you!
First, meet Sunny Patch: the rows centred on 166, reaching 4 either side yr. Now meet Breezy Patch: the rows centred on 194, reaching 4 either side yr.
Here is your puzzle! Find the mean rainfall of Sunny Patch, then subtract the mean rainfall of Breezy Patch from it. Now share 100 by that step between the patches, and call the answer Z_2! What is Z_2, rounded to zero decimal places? 615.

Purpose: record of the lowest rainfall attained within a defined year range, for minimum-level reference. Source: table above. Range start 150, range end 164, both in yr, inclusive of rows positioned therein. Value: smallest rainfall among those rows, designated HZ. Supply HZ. 3.92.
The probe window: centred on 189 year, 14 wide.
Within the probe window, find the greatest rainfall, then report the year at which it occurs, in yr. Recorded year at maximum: 187 yr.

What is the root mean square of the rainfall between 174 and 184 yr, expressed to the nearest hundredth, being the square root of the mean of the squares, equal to 3.69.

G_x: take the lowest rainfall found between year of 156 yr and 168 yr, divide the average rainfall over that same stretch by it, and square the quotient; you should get 1.04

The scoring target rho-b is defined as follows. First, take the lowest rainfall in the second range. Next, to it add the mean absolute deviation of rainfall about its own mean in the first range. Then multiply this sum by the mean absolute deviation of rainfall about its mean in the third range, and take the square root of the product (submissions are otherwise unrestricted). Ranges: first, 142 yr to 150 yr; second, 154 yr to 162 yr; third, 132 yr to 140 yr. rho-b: 0.315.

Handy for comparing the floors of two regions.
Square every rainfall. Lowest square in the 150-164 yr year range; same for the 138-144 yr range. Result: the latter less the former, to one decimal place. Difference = -0.8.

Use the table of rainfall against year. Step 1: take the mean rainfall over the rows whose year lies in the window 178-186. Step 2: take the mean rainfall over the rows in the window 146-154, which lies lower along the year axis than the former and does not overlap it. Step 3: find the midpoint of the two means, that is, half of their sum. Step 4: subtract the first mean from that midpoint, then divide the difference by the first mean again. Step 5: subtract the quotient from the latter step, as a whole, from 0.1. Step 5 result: 0.070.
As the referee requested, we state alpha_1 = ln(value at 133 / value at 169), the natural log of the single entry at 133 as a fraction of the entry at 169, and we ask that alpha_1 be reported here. 0.02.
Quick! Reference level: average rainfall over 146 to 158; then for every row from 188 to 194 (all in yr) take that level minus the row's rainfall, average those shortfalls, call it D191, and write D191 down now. 0.23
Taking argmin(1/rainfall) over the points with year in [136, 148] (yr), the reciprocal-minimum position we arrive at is 147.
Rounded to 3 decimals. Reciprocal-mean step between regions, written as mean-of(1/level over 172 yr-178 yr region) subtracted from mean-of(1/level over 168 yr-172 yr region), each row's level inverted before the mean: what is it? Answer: -0.009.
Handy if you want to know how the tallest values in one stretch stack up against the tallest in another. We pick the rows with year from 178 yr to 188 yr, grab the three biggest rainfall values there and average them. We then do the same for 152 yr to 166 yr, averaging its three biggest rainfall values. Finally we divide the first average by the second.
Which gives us 0.940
